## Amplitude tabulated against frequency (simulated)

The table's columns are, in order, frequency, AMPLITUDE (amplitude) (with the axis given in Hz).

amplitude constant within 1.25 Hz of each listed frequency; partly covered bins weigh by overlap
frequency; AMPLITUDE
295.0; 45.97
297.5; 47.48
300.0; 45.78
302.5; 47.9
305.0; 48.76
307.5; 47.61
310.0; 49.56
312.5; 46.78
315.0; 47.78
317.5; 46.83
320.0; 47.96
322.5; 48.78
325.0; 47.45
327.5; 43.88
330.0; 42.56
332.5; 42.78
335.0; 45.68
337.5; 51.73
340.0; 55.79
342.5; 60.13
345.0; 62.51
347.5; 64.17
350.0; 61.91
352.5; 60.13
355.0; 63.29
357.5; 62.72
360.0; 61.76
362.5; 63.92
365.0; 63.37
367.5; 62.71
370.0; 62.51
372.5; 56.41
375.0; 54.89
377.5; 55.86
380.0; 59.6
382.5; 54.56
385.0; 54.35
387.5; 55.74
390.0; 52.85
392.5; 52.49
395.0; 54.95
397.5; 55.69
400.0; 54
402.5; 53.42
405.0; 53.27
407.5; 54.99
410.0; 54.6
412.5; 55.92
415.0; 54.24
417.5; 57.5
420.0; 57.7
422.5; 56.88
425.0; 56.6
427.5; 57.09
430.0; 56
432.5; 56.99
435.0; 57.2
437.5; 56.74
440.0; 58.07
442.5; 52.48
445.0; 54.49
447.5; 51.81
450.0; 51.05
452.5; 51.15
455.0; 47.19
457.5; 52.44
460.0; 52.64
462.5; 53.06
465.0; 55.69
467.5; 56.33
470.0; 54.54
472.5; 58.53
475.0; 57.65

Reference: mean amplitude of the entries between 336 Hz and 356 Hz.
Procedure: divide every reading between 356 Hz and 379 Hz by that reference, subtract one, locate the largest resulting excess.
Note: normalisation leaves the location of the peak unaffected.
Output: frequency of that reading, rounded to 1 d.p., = 362.5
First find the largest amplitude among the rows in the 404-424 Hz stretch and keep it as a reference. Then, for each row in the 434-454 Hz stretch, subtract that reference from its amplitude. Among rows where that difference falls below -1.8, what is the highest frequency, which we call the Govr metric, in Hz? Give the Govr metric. 452.5 Hz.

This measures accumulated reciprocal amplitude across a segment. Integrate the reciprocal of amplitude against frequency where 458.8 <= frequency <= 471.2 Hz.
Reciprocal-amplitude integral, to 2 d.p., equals 0.23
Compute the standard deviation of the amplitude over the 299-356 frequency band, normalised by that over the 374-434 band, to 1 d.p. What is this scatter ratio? 4.2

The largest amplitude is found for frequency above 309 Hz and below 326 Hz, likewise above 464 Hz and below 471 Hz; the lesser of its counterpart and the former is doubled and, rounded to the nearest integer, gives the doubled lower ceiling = 99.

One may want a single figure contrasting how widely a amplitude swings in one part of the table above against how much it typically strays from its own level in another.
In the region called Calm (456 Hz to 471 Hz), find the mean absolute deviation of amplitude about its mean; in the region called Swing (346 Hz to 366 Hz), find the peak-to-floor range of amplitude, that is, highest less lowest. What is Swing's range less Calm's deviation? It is 2.64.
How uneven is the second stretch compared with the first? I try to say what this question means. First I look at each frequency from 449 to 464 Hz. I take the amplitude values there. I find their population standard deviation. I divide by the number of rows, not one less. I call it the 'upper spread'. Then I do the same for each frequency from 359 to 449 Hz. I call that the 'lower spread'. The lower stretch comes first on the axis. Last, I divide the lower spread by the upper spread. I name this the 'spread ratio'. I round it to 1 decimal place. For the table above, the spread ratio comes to 1.6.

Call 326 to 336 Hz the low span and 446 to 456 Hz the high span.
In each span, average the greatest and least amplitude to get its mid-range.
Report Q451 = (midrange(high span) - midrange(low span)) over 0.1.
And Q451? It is 54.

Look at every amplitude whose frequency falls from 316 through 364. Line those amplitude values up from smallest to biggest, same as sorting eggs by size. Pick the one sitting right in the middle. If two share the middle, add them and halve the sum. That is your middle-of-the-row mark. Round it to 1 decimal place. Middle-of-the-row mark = 55.8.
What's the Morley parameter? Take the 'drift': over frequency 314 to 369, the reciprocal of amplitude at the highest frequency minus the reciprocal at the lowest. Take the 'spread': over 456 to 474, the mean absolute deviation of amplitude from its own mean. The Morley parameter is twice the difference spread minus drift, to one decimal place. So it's 3.6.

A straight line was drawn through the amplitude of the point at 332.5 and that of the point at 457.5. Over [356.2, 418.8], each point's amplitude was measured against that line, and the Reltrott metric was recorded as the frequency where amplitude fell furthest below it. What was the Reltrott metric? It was 405.0 Hz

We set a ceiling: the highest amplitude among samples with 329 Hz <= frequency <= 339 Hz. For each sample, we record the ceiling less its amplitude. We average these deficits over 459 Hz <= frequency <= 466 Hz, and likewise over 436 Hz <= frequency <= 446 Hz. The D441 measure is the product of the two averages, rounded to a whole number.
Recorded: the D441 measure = 8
